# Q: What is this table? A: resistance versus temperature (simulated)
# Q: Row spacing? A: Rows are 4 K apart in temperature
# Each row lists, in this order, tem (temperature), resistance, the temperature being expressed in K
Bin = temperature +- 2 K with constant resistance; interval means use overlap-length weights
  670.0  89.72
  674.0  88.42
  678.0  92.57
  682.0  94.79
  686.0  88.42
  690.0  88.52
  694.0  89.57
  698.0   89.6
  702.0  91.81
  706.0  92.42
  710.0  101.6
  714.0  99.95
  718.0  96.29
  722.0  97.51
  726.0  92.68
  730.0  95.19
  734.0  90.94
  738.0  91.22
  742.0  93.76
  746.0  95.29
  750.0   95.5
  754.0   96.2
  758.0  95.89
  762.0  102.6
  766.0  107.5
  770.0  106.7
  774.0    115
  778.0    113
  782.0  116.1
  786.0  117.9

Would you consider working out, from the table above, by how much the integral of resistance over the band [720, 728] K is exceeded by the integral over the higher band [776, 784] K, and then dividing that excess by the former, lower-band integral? 0.20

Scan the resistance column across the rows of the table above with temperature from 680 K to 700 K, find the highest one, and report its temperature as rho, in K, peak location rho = 682.0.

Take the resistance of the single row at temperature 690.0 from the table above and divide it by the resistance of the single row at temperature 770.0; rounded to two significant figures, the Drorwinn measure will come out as 0.83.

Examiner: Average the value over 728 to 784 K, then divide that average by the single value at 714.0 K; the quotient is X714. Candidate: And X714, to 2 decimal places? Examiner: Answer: 1.01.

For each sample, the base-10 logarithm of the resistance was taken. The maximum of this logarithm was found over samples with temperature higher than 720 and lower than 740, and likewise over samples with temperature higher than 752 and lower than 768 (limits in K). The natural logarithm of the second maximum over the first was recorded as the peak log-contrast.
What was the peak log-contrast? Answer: 0.021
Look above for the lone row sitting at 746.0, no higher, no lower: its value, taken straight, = 95.29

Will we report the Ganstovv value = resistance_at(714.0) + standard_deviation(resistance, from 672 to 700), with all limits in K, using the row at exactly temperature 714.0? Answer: 102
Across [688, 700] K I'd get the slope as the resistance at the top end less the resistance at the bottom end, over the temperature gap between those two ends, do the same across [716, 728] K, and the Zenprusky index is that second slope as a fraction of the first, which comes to -3.3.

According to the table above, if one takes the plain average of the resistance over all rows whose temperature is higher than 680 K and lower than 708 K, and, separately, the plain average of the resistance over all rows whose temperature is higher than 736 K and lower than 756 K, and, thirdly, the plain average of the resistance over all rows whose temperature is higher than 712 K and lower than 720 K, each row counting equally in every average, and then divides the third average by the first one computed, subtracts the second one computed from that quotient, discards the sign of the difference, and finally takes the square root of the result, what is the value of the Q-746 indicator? 9.7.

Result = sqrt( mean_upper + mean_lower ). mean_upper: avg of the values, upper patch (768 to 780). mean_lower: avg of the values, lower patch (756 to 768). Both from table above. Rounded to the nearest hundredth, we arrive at 14.61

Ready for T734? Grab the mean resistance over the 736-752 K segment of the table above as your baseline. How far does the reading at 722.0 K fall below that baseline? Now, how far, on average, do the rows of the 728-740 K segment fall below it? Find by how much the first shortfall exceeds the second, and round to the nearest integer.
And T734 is -5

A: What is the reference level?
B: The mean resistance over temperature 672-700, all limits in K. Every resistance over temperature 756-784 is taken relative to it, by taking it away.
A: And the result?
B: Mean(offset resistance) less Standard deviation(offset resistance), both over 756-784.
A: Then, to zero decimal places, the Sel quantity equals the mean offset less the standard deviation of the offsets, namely 11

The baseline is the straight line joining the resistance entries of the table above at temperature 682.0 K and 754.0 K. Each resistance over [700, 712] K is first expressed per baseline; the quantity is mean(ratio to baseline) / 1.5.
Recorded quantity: 0.67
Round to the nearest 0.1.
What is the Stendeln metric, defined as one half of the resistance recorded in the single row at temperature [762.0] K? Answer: 51.3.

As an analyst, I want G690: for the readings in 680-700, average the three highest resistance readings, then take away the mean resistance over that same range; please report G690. 1.1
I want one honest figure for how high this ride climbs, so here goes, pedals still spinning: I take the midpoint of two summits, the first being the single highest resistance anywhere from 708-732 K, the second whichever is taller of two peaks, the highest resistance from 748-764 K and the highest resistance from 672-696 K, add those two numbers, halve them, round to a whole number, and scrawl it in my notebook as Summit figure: 102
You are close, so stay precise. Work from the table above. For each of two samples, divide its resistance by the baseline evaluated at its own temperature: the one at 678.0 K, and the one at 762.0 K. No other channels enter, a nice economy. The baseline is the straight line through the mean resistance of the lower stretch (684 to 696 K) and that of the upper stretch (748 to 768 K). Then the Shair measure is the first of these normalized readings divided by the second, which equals 1.04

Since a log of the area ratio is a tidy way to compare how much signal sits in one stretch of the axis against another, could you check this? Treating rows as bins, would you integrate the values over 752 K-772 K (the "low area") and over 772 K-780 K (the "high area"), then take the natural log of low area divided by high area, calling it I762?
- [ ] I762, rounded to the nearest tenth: 0.8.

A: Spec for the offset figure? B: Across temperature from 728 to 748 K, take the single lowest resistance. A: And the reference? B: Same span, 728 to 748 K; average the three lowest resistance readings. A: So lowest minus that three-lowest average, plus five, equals 4.0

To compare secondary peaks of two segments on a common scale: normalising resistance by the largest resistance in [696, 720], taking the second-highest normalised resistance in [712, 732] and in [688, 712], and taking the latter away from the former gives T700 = 0.05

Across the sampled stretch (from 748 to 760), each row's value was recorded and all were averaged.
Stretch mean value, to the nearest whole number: 96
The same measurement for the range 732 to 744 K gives 92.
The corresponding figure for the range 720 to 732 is 95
